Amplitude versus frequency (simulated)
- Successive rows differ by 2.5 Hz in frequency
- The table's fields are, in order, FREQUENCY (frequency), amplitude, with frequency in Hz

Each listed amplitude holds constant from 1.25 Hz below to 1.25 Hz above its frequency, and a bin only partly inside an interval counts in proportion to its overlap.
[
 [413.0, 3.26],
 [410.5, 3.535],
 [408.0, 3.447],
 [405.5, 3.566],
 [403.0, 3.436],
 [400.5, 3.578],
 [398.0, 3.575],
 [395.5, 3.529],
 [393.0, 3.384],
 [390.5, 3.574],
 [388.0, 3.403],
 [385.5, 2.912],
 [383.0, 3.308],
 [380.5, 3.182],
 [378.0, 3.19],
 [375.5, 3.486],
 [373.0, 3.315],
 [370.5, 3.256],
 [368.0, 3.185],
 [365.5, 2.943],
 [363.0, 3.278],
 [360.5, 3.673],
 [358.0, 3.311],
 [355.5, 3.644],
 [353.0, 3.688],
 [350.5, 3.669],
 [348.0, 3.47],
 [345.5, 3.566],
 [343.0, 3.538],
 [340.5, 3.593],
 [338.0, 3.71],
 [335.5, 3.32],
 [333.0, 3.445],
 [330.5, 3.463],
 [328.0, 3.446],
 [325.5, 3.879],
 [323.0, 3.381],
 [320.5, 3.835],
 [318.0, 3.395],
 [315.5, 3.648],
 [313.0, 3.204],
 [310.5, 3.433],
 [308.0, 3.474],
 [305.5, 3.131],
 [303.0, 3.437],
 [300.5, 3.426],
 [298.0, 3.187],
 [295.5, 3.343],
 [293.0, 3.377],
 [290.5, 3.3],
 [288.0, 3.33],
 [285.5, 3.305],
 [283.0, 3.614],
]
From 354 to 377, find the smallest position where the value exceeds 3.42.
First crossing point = 355.5 Hz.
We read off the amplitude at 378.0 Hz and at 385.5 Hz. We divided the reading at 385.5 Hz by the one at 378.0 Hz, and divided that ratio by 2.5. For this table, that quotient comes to 0.365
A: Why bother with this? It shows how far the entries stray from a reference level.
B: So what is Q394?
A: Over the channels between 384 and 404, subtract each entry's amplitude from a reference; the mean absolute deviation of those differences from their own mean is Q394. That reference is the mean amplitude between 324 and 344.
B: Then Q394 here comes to 0.143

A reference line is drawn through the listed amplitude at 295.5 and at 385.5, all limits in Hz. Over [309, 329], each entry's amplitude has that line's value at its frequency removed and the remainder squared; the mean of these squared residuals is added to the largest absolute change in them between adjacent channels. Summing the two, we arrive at 0.58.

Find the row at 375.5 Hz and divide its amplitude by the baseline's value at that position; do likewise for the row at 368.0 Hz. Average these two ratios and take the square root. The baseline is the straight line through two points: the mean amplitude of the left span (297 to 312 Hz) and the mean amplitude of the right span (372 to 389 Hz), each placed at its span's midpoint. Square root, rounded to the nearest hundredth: 1.01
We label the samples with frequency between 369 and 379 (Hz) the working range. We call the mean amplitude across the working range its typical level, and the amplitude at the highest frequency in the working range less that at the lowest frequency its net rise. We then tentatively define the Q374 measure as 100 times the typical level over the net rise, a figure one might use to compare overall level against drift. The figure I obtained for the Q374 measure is -5018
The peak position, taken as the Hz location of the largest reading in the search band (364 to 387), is 375.5 Hz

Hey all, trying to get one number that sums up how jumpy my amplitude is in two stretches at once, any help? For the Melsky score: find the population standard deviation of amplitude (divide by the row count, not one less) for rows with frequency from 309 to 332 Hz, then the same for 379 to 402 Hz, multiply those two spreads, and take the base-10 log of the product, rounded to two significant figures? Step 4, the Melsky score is -1.4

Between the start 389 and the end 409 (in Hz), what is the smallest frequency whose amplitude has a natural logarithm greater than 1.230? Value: 390.5 Hz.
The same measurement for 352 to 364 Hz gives 353.0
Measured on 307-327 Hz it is 308.0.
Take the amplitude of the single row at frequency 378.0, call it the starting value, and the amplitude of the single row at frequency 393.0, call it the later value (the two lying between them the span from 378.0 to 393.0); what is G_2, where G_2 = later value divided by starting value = 1.06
